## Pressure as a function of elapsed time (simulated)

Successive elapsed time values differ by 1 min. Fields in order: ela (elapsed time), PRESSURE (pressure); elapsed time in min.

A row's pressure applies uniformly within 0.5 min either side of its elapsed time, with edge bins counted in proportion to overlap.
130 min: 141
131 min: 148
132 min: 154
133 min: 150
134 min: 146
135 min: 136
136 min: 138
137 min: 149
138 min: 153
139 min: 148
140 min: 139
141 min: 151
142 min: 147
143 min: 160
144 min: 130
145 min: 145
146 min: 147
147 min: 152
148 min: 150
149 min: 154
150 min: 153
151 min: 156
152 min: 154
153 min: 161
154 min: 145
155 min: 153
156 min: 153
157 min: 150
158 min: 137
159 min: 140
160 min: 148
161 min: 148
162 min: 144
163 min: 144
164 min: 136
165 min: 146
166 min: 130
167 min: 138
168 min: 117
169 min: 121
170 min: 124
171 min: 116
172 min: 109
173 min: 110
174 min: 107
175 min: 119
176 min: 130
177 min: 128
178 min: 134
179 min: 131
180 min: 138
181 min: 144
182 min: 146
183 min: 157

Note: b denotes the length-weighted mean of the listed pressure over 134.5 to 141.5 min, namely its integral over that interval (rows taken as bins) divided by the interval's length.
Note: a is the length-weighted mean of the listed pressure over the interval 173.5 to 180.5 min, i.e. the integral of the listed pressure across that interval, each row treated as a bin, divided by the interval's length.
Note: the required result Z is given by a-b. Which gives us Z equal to -18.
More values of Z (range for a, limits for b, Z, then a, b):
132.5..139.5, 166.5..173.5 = 26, 146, 119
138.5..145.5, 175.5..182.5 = 10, 146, 136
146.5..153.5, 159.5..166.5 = 12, 154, 142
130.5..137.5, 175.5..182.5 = 10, 146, 136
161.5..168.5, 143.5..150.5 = -11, 136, 147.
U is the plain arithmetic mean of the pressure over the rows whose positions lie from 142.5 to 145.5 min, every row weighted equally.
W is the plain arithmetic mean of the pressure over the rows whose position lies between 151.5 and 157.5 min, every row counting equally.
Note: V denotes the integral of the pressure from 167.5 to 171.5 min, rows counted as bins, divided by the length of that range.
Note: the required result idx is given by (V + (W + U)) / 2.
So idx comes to 209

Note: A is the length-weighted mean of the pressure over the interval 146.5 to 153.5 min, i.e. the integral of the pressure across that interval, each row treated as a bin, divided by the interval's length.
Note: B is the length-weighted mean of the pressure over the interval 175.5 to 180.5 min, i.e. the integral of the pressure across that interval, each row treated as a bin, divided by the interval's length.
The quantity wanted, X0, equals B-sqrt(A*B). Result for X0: -11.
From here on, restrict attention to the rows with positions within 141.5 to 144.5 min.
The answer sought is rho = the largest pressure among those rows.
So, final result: 160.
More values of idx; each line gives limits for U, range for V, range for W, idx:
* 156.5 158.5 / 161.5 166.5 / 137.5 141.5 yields 216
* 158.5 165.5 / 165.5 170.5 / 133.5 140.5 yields 207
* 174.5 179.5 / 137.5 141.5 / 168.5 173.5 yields 196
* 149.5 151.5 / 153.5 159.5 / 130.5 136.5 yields 223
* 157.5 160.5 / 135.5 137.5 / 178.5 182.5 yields 212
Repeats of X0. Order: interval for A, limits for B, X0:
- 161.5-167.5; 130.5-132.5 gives 6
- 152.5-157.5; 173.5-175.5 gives -18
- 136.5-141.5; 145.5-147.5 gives 1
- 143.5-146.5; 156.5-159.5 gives 1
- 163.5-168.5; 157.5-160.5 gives 4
